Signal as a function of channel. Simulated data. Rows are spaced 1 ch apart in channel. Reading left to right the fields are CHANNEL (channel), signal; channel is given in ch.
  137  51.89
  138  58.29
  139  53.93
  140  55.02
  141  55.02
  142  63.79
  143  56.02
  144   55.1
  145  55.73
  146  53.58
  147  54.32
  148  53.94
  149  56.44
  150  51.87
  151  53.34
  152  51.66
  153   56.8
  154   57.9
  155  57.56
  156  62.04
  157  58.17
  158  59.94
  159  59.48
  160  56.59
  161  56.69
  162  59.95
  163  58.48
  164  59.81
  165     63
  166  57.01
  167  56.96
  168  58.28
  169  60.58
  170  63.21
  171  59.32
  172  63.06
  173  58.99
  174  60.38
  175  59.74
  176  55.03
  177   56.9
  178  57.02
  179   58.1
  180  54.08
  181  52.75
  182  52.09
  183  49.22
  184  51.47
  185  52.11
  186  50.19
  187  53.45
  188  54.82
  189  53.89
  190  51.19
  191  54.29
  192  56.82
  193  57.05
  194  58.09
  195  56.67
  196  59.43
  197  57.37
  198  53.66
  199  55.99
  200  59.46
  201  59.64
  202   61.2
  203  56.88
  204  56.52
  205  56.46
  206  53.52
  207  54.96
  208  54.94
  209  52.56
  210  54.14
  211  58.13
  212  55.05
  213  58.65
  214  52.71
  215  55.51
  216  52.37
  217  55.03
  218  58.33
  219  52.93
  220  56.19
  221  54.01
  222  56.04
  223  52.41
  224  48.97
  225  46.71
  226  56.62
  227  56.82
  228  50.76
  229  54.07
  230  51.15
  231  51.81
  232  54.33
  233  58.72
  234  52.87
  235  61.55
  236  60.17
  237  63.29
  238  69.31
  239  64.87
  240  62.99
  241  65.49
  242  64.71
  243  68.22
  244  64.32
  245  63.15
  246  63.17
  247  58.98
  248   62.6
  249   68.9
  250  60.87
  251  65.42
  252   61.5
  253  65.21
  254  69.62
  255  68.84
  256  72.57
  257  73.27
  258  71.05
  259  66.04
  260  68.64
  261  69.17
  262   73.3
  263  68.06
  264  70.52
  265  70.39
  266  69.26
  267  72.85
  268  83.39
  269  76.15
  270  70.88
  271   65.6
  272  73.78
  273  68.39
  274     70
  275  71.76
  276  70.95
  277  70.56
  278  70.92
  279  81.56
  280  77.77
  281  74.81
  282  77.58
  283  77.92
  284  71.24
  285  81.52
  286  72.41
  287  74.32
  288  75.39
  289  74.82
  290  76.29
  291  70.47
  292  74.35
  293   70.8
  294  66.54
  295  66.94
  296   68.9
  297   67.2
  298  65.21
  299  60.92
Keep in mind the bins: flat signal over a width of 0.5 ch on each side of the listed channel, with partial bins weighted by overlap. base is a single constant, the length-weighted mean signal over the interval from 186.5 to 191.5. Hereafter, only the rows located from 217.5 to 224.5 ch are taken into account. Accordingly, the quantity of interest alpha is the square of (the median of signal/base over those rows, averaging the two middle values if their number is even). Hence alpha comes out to 1.02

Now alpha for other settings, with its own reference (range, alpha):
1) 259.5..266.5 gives 1.67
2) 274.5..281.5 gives 1.80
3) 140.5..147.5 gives 1.06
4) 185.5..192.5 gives 1.01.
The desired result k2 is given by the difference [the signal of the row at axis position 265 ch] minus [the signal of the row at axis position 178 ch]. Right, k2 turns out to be 13.4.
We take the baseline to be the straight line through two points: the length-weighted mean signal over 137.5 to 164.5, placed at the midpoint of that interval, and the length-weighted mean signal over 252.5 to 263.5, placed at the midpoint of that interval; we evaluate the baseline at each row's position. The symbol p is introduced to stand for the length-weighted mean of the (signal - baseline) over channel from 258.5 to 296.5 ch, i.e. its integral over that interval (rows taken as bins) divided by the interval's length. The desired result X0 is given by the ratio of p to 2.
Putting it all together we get 0.3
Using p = 0.5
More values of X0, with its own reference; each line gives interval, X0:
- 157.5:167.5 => 0.3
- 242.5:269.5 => -0.5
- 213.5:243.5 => -4.5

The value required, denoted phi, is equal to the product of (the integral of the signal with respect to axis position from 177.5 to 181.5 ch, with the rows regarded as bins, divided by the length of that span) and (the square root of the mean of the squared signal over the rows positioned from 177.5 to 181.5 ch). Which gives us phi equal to 3081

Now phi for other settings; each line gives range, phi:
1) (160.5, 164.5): 3450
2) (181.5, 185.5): 2624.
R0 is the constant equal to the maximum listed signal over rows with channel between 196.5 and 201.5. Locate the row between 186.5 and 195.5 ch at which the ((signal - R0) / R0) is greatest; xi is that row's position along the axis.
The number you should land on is 194 ch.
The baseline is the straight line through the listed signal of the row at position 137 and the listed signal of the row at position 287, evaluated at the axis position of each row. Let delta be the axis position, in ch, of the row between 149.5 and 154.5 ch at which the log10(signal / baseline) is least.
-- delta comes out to 152 ch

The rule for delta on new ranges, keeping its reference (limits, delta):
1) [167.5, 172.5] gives 168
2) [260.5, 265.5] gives 263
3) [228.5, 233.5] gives 230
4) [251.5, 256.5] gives 252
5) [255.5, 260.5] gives 259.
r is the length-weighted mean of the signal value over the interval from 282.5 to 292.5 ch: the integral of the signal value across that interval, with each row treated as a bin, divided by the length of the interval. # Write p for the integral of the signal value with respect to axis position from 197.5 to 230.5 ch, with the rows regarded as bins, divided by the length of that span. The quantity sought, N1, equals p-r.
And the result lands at -20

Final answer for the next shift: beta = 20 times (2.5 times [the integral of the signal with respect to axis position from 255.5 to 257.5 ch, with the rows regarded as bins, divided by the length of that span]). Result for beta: 3646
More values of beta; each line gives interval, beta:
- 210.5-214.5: 2807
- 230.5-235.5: 2793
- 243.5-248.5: 3122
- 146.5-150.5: 2707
